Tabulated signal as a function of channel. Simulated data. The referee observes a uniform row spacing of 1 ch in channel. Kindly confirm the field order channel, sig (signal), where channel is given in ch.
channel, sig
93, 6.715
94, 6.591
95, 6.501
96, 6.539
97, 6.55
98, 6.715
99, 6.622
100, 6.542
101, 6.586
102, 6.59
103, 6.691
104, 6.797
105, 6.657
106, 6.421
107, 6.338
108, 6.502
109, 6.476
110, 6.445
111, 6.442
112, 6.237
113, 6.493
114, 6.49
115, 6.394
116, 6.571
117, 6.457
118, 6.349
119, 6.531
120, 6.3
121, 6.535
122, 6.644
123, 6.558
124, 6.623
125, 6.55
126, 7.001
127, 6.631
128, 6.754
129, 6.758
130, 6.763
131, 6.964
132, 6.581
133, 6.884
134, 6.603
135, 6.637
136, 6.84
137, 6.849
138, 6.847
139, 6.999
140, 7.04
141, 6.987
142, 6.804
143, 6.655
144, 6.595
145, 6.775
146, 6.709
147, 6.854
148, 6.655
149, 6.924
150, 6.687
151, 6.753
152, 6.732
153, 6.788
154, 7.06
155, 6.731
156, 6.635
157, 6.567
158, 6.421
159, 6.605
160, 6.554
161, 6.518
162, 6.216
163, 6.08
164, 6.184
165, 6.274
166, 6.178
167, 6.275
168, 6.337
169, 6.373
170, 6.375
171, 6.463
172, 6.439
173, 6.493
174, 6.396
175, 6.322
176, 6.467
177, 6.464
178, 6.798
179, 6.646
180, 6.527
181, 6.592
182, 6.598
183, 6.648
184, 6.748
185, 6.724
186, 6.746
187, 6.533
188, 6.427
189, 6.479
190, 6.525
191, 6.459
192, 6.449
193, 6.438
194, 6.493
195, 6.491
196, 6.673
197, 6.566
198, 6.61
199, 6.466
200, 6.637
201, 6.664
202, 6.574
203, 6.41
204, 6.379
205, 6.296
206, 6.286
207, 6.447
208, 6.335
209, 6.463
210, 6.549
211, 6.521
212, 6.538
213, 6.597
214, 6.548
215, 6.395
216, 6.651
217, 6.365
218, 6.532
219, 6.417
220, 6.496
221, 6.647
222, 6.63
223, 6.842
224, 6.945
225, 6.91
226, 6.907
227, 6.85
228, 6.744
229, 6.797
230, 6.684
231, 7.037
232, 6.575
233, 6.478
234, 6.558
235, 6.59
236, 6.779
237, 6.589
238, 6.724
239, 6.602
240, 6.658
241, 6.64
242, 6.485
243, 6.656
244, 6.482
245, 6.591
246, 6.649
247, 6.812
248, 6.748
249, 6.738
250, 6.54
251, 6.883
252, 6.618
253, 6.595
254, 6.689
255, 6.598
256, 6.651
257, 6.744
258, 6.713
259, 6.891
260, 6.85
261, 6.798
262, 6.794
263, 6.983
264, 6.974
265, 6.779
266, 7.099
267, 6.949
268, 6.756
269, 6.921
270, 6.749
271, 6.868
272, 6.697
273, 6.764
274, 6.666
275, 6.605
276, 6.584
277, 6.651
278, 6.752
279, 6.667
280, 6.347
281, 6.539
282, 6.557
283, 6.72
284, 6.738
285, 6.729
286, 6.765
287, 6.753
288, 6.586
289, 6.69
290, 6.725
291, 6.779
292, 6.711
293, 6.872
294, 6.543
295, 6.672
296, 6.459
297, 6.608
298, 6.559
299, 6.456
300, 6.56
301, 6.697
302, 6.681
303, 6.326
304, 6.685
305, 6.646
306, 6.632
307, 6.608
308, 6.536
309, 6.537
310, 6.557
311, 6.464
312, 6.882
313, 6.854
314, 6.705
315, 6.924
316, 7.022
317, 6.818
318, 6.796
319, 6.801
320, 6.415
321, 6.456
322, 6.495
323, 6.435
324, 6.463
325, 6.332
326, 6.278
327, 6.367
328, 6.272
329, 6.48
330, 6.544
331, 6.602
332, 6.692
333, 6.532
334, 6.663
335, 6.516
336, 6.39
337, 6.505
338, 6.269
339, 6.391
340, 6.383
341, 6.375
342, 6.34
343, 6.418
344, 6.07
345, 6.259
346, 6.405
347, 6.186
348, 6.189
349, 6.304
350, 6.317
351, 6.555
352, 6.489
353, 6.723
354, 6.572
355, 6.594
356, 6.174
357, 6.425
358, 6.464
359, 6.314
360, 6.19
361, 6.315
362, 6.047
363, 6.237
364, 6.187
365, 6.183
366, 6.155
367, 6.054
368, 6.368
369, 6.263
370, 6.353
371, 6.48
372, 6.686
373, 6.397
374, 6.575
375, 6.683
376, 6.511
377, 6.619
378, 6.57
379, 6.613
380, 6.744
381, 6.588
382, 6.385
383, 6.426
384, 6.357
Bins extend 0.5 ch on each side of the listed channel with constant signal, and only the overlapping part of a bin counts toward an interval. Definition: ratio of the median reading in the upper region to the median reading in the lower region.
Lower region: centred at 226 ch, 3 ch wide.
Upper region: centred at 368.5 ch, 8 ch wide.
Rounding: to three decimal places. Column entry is 0.913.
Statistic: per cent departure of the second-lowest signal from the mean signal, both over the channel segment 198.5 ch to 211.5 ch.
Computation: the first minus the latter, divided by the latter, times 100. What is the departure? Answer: -2.6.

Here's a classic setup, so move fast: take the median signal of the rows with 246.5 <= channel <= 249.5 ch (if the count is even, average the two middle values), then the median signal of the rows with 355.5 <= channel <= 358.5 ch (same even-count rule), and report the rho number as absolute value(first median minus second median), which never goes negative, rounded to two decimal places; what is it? 0.32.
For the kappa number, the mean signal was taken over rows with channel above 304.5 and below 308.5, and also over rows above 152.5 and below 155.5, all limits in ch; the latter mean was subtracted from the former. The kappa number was -0.25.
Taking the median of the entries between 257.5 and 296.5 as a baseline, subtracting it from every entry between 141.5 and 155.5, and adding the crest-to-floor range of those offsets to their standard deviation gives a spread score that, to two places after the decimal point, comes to 0.58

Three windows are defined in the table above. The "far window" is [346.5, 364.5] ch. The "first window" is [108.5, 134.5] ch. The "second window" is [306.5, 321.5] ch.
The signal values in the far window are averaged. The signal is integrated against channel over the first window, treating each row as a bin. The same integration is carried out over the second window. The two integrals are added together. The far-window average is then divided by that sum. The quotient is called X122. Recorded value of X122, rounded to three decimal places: 0.023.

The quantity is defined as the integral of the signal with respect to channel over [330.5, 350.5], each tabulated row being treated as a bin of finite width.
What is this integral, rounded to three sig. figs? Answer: 128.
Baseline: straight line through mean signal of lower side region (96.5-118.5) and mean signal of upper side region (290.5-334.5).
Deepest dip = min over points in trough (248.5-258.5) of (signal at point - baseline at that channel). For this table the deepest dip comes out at 0.0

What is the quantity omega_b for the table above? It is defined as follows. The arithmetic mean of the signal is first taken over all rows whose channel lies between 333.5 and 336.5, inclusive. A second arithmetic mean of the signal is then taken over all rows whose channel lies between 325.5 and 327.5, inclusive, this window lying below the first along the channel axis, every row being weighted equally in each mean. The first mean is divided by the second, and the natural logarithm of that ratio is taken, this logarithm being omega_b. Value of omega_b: 0.031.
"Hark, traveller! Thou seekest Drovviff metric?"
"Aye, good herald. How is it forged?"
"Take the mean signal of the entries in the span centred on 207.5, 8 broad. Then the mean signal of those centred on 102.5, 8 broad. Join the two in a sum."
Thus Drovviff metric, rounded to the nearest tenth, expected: 13.0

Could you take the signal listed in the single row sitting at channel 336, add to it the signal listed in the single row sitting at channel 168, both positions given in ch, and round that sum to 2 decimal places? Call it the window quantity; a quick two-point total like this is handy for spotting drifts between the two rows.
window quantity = 12.73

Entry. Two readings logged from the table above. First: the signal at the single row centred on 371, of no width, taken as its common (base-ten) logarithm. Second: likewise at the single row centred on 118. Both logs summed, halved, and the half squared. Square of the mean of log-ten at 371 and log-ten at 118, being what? 0.65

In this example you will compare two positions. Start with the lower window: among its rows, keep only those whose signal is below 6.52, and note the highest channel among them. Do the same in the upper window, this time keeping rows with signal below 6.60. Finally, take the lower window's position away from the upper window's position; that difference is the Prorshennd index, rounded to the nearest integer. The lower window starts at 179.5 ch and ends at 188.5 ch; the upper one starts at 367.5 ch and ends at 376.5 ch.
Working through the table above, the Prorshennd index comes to 188 ch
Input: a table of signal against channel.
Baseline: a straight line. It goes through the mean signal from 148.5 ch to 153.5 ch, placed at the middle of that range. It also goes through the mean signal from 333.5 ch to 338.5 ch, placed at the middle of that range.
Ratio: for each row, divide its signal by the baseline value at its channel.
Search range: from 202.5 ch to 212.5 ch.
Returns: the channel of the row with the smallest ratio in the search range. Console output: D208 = 206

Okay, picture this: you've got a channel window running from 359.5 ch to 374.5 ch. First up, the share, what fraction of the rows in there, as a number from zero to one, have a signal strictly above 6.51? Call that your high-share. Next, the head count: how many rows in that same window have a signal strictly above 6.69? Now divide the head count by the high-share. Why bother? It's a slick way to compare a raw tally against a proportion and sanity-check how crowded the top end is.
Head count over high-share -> 0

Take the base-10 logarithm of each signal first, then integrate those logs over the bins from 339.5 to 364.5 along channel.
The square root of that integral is 4.48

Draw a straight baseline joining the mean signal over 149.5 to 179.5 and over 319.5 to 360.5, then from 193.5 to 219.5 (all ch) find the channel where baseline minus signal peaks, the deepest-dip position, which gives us 206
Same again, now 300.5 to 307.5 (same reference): 303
